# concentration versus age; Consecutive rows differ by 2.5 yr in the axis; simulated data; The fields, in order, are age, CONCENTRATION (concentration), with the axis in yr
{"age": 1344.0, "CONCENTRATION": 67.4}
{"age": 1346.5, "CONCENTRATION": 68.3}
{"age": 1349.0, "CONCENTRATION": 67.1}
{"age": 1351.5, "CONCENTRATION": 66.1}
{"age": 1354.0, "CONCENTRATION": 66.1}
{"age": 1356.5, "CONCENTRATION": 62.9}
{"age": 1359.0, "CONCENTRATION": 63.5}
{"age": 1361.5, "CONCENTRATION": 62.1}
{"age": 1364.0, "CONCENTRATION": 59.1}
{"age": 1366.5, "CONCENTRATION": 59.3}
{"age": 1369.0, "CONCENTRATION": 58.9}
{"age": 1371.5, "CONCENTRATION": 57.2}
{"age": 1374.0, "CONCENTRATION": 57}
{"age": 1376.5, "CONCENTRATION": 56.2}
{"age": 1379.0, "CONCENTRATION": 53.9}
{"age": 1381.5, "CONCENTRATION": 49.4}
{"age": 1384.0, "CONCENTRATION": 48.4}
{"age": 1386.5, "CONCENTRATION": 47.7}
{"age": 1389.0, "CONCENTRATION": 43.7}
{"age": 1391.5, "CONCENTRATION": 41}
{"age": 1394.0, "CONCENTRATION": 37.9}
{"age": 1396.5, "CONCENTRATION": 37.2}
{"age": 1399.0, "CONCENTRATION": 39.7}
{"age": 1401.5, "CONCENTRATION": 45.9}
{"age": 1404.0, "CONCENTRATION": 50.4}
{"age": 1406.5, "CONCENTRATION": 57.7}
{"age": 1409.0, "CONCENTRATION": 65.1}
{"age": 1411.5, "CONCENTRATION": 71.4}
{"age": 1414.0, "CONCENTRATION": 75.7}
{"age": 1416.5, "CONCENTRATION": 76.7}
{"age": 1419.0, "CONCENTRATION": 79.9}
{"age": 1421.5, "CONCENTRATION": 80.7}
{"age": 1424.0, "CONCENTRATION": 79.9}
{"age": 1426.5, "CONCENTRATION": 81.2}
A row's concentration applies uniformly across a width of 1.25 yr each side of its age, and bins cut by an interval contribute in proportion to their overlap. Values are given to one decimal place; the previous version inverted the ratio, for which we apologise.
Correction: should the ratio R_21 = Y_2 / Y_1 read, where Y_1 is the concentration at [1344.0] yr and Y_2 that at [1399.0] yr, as 0.6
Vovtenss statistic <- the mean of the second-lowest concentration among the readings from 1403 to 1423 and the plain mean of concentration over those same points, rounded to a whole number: 64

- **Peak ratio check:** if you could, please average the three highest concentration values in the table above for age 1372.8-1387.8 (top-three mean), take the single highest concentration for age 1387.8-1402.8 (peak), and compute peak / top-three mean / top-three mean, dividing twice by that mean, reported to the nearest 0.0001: 0.0148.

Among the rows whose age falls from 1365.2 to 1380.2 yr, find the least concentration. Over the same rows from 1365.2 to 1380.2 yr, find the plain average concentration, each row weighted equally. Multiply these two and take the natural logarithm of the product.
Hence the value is 8.0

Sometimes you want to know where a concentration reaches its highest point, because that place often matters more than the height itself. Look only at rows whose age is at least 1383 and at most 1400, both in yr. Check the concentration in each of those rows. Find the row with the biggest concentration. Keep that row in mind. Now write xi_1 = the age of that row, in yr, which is 1384.0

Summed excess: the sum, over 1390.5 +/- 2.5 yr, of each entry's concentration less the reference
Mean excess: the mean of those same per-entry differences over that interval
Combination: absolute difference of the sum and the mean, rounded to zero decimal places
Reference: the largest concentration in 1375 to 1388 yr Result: 14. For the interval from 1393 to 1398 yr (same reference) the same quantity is 19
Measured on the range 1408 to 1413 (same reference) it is 12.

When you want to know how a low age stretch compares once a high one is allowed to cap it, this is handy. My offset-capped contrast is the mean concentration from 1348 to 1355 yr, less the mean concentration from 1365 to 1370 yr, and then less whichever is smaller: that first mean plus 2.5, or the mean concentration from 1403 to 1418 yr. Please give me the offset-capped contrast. -59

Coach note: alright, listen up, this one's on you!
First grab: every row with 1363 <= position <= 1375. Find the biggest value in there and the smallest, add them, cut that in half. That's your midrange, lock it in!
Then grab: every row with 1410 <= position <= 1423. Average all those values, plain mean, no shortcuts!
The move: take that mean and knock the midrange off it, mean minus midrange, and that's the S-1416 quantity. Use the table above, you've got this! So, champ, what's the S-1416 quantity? 19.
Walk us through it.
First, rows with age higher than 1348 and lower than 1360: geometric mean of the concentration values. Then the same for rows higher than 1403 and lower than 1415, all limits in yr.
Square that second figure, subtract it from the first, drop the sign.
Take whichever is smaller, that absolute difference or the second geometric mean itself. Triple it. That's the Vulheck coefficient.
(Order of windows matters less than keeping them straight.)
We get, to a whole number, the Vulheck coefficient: 190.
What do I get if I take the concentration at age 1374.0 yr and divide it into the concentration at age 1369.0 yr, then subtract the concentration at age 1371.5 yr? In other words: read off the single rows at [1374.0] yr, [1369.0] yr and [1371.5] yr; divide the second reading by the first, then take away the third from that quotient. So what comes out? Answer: -56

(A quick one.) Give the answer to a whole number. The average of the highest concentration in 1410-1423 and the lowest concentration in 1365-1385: 65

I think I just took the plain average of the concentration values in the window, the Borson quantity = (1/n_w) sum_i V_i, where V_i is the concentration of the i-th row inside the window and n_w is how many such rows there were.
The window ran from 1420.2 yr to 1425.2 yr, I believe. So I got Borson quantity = 80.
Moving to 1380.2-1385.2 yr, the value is 49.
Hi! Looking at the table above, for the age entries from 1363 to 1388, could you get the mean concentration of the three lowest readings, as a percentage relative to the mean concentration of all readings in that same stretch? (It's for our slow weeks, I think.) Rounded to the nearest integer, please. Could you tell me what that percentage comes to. 89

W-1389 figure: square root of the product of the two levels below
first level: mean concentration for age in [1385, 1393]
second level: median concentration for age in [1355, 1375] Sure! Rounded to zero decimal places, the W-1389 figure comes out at 51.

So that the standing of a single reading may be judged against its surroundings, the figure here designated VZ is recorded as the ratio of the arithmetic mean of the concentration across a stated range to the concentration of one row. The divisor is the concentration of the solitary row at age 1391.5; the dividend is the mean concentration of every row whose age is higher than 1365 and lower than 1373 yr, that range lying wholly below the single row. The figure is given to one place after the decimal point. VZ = 1.4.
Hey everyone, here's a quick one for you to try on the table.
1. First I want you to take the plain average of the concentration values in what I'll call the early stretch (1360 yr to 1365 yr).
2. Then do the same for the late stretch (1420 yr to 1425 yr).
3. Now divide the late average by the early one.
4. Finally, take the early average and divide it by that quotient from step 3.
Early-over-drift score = 46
